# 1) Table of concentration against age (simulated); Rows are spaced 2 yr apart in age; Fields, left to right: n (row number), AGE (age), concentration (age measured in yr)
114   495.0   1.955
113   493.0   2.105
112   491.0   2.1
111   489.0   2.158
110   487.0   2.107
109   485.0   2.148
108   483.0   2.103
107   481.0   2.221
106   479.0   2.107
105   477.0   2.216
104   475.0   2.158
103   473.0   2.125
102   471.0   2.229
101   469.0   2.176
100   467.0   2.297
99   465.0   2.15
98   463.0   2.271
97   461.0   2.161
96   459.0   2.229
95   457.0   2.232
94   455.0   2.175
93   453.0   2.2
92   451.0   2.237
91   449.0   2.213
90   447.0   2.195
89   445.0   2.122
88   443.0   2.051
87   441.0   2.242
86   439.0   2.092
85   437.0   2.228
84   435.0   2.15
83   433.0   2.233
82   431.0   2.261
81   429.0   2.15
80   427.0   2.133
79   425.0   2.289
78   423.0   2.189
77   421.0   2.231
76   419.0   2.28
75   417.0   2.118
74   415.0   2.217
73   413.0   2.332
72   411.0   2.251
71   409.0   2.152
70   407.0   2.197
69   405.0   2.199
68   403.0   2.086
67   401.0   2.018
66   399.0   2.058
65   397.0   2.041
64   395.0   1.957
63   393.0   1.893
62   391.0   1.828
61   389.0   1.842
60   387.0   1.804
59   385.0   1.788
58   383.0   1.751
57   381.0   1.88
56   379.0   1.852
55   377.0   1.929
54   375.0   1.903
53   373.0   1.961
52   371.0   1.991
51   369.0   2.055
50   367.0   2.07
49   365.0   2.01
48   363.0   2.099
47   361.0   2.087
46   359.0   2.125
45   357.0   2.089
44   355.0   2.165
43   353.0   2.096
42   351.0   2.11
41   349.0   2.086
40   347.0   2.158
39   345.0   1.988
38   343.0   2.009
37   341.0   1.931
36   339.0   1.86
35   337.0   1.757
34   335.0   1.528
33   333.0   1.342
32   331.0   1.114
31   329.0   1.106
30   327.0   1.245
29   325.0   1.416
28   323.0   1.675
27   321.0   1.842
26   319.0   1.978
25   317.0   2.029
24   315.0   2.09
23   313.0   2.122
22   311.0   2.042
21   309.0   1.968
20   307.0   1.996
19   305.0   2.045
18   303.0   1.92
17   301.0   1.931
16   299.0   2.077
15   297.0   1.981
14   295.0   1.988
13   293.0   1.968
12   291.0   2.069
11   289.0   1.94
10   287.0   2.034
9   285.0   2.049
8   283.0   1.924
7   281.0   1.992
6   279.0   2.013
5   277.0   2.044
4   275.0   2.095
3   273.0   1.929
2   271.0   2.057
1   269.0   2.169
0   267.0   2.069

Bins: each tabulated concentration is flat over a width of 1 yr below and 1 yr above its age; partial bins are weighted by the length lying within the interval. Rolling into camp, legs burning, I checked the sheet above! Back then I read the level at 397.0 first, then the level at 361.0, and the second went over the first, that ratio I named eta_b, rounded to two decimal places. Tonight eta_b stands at 1.02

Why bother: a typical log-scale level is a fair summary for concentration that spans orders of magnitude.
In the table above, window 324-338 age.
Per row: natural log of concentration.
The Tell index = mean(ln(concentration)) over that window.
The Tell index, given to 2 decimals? 0.29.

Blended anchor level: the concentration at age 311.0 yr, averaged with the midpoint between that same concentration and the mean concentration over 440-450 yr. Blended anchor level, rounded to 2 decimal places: 2.07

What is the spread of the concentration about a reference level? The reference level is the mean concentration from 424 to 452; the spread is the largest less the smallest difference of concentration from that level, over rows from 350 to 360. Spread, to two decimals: 0.08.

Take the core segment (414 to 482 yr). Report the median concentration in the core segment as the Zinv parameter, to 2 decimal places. 2.21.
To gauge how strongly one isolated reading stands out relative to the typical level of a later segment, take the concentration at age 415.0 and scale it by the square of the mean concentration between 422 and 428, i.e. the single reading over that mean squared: 0.46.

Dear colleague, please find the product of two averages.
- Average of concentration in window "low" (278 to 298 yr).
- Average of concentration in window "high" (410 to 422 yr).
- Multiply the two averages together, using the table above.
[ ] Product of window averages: 4.47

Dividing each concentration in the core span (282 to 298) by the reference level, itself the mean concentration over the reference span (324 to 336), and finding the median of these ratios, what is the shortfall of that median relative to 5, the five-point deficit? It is 3.46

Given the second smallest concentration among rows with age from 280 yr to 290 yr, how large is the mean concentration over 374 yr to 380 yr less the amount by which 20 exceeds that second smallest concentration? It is -16.2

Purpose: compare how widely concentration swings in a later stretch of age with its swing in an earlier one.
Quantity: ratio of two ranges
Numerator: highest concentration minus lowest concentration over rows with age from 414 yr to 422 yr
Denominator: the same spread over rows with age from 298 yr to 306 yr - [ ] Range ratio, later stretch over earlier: 1.0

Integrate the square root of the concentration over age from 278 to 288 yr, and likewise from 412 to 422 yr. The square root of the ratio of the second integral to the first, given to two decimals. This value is 1.03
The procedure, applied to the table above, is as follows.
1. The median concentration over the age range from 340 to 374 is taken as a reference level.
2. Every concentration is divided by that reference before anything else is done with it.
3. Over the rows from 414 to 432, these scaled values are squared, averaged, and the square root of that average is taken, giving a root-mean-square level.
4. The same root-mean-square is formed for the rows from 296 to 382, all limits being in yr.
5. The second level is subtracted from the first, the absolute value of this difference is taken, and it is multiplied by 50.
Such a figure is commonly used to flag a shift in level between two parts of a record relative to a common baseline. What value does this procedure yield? 7.0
